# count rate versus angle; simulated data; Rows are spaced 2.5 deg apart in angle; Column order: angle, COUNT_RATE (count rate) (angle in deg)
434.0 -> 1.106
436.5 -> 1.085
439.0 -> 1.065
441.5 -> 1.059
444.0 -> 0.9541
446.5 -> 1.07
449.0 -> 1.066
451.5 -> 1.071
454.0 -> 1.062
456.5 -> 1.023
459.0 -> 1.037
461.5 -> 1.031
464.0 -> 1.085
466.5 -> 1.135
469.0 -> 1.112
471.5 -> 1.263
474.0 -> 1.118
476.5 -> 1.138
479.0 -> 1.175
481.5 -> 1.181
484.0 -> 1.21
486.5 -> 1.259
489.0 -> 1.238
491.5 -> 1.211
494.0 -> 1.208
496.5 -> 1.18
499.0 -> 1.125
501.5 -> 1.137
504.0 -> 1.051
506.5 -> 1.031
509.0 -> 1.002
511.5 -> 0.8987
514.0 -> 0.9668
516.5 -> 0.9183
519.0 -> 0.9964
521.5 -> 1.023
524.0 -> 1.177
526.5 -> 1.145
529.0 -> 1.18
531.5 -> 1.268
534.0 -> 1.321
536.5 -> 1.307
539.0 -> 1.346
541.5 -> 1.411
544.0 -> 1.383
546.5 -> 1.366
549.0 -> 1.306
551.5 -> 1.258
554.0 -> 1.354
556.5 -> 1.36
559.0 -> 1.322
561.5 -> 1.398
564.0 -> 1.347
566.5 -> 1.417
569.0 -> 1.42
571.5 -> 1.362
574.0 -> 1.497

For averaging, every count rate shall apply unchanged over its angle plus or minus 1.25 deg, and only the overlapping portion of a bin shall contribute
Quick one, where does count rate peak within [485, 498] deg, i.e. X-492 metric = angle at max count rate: 486.5 deg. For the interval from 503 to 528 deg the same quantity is 524.0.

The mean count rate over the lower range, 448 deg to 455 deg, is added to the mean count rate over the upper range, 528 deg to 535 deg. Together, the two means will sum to 2.32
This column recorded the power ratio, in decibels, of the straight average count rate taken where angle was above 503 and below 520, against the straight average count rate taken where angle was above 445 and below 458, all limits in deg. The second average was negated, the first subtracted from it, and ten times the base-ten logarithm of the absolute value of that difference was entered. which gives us 3.09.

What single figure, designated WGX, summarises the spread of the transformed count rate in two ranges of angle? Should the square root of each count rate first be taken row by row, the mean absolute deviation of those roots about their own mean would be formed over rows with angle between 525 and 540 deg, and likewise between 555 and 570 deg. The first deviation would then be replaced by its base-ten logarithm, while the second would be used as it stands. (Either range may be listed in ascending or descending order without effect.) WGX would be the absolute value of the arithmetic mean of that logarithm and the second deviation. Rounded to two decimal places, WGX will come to 0.76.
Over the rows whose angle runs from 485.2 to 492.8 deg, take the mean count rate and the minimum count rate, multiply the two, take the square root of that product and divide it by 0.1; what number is 12.2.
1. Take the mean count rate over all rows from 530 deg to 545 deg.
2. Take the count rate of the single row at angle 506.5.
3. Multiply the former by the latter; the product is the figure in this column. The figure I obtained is 1.38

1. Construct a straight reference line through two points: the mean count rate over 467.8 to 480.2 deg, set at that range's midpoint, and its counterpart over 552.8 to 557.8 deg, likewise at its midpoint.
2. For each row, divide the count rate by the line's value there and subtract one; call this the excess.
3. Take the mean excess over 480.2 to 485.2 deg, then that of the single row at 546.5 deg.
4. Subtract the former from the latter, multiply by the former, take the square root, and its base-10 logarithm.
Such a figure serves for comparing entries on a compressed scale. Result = -1.9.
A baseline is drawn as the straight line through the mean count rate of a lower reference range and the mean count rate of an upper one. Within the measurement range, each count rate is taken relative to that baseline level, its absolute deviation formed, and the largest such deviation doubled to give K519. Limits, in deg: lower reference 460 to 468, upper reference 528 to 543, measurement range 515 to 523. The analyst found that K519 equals 0.66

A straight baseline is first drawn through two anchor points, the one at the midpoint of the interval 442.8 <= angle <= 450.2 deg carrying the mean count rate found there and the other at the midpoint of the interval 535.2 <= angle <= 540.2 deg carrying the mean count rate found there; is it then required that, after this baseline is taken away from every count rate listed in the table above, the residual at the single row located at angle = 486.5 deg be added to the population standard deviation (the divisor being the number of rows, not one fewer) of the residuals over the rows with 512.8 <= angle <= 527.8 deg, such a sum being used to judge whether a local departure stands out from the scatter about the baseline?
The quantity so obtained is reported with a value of 0.18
